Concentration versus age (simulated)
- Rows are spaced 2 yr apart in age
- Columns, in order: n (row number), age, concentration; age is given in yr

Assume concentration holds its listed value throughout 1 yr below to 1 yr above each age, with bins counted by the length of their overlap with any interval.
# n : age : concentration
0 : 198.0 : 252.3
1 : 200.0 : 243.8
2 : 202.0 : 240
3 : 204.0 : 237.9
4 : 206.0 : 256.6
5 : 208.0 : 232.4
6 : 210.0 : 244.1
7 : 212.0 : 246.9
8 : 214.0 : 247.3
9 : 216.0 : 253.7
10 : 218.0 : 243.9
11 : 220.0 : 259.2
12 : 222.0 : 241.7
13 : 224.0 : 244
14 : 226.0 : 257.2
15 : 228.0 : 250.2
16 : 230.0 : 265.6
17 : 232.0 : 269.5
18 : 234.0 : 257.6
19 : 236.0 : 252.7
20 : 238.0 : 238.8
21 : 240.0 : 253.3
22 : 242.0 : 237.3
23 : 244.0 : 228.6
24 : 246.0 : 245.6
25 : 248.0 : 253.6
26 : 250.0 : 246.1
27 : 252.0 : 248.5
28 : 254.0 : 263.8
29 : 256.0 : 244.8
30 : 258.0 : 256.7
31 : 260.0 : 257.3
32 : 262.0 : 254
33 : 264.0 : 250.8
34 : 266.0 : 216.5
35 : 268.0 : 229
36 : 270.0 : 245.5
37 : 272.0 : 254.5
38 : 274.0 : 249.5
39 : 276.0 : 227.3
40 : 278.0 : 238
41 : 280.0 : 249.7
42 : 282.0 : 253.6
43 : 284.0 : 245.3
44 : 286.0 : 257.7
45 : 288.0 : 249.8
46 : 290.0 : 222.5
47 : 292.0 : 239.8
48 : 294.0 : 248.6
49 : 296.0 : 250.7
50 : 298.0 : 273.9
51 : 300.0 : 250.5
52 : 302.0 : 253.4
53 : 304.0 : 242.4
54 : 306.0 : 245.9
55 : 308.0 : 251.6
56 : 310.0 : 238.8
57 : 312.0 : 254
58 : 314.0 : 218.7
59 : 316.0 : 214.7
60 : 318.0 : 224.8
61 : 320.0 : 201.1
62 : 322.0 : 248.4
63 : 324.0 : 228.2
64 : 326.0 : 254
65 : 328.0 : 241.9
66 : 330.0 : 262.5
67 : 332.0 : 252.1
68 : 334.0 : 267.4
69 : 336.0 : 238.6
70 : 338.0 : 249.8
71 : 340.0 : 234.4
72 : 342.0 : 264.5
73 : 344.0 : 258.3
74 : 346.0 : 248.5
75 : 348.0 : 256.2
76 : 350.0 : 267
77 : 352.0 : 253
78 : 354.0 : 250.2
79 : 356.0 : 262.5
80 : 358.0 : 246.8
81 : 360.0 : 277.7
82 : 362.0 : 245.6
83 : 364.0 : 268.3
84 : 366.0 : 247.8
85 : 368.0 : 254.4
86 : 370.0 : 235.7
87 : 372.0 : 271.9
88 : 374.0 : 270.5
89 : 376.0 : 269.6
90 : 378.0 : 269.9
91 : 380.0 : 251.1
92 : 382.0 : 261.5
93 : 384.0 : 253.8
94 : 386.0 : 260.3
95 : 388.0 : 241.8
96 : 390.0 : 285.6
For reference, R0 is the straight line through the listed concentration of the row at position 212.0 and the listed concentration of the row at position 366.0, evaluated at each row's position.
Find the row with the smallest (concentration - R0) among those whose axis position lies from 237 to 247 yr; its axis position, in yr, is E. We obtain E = 244.0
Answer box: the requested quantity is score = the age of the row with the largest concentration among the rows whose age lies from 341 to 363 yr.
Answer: 360.0 yr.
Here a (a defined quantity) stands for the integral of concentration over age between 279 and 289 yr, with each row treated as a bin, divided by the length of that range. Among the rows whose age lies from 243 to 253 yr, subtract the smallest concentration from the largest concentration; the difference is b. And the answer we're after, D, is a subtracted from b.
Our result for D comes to -226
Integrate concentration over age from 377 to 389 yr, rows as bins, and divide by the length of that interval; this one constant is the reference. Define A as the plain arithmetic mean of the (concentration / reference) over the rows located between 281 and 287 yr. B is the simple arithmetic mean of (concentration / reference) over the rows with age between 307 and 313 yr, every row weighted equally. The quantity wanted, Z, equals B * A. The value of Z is 0.95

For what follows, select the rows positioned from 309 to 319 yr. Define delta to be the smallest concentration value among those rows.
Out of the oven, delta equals 214.7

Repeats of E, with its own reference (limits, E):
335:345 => 340.0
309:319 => 316.0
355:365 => 362.0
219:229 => 222.0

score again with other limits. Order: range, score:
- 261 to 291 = 286.0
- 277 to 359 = 298.0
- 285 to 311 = 298.0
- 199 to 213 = 206.0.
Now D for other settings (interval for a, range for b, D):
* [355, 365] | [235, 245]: -235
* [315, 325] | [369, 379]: -187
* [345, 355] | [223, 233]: -229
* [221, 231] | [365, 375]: -216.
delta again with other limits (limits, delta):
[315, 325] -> 201.1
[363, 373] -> 235.7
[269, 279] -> 227.3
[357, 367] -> 245.6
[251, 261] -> 244.8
